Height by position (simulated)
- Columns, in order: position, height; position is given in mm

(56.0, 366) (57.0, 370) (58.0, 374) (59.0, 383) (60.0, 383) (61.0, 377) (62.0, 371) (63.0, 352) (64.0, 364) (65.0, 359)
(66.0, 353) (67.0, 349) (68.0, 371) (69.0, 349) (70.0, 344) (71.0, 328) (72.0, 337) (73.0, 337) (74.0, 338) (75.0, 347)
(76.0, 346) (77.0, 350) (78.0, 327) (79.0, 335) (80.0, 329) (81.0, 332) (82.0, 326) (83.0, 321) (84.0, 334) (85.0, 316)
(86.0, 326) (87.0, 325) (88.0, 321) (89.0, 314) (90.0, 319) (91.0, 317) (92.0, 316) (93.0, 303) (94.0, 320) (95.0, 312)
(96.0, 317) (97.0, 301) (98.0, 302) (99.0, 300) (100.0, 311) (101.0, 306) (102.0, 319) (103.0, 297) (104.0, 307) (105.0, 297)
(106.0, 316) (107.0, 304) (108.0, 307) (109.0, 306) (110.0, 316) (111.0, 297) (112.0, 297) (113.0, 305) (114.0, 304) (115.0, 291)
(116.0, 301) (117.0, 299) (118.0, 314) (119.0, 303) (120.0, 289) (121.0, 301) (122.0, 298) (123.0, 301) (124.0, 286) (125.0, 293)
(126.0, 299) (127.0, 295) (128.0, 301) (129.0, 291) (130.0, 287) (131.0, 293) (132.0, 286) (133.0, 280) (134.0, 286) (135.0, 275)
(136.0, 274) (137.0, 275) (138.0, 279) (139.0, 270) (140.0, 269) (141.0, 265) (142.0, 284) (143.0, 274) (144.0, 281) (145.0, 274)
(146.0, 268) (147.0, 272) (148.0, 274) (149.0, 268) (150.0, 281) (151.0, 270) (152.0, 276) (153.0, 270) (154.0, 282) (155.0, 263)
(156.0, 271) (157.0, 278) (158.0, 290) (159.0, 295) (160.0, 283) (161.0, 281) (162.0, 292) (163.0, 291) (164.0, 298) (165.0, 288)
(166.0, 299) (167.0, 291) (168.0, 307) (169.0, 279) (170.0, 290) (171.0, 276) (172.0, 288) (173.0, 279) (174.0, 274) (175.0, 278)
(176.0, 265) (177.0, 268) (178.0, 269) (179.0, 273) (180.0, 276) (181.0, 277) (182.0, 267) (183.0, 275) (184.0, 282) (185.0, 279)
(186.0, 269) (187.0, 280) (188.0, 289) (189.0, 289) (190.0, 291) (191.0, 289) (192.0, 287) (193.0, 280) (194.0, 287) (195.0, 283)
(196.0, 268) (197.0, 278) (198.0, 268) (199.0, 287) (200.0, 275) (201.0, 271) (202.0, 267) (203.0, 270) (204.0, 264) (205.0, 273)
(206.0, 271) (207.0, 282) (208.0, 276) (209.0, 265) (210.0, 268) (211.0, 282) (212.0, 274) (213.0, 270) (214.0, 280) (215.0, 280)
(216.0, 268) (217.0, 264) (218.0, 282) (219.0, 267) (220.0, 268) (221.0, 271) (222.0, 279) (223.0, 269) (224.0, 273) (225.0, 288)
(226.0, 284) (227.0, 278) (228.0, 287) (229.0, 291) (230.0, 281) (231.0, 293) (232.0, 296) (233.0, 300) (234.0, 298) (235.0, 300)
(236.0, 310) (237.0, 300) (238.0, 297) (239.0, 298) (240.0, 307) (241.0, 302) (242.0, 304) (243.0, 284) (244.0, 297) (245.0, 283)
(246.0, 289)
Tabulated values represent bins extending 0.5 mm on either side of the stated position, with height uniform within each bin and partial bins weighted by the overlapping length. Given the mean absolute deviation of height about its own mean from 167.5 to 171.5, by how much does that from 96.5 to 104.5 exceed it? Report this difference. -5.1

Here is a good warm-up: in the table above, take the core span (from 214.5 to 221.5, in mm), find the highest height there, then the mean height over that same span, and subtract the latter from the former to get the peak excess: 11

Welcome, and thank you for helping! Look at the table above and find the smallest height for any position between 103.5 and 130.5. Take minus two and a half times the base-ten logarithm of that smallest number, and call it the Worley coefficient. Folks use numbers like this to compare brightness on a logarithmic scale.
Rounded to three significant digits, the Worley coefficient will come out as -6.14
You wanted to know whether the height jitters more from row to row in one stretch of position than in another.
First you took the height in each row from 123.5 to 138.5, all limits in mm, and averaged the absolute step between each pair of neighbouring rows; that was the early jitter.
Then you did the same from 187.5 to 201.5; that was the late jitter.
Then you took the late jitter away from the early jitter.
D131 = -1.6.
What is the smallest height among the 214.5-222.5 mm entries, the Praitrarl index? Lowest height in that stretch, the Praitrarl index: 264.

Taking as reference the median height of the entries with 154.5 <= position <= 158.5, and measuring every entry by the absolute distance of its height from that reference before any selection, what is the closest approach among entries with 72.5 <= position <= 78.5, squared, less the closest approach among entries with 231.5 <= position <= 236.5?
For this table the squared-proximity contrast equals 2735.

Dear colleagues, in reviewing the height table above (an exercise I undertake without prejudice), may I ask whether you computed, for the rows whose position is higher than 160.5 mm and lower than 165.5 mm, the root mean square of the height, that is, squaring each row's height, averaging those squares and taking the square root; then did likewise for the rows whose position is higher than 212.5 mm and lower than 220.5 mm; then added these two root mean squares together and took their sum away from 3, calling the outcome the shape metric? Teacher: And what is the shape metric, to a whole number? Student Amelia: -560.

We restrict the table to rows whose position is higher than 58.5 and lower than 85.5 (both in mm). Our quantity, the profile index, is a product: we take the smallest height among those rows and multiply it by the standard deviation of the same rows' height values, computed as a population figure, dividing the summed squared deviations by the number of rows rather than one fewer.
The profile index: 5815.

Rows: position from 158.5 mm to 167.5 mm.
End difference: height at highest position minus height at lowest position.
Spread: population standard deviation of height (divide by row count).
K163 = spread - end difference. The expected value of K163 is 9.8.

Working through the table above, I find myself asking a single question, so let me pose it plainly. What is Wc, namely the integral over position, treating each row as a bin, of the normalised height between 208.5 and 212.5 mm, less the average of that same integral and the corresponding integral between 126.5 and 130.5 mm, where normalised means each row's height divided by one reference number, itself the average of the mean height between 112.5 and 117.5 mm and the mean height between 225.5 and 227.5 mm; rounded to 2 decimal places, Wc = -0.15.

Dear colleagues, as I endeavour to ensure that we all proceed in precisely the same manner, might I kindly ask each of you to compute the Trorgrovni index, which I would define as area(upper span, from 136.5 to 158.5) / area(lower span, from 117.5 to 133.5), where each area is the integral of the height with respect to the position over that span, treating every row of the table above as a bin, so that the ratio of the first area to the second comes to 1.3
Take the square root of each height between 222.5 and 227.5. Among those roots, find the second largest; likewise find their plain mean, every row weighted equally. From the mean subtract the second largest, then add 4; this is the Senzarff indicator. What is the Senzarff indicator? 3.83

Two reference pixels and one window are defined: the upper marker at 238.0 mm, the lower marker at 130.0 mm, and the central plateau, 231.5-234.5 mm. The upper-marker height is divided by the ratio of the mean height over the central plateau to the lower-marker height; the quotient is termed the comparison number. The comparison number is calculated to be 286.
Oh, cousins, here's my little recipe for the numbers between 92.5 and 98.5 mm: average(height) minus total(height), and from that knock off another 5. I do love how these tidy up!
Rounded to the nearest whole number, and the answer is -1551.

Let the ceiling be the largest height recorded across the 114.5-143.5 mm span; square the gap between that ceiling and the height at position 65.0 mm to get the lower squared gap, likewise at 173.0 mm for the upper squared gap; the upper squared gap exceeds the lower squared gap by -800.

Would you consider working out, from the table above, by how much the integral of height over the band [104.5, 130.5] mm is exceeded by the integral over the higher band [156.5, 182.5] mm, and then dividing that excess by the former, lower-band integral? -0.06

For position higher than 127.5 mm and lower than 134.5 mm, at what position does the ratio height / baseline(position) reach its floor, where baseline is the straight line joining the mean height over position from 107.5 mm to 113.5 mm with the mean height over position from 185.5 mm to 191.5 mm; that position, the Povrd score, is 133.0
